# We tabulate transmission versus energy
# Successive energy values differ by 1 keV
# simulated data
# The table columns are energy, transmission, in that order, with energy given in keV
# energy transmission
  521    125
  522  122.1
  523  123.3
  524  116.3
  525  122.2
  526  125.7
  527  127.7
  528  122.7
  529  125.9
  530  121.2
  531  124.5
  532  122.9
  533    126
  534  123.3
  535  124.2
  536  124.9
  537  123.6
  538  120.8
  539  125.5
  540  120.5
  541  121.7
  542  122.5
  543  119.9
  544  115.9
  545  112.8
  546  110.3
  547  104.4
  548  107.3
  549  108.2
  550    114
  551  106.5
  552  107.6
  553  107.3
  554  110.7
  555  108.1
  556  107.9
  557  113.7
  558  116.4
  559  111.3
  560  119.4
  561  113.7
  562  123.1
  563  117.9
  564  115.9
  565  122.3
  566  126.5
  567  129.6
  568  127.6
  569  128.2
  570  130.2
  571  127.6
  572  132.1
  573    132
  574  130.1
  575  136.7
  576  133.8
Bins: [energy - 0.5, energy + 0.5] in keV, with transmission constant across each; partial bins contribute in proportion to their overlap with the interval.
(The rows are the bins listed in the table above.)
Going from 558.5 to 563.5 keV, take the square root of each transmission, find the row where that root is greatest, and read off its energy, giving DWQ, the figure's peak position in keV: 562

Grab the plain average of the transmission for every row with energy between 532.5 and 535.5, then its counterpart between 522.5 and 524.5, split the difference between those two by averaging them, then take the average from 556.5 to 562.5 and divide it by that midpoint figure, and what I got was 0.95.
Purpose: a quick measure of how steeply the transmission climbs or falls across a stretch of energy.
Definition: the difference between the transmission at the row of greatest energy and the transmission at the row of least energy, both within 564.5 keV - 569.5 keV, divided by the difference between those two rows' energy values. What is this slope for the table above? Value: 1.5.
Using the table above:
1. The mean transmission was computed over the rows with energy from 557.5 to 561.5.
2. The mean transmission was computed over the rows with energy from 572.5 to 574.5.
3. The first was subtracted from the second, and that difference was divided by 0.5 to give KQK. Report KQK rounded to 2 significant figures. 32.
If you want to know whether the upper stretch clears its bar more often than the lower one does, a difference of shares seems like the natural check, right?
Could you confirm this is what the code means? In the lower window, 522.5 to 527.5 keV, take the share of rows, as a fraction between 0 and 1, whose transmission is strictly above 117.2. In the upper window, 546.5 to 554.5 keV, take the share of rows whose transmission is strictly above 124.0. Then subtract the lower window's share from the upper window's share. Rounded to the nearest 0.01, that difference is -0.80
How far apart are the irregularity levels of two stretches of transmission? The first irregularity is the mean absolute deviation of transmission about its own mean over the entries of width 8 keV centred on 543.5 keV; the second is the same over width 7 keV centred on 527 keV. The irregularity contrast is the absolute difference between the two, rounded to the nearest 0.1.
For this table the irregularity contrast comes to 2.3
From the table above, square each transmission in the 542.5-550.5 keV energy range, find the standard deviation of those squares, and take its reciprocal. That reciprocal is 0.0009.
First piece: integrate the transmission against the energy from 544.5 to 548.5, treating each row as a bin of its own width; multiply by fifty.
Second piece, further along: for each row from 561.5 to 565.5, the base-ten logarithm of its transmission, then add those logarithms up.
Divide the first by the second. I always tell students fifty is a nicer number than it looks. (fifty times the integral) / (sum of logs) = 2615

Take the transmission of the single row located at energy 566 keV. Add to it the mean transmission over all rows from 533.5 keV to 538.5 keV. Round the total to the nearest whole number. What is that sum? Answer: 250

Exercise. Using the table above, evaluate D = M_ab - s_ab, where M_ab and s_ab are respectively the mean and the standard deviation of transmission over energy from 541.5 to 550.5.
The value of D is 107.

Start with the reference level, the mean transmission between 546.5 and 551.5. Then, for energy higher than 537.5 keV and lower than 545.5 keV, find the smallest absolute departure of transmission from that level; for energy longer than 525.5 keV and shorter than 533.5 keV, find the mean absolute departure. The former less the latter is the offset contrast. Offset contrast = -12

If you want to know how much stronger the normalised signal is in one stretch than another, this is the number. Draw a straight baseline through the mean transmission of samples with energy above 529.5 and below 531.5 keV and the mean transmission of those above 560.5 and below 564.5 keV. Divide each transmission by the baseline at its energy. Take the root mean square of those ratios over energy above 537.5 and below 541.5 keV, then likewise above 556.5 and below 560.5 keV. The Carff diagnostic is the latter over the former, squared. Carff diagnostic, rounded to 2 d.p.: 0.94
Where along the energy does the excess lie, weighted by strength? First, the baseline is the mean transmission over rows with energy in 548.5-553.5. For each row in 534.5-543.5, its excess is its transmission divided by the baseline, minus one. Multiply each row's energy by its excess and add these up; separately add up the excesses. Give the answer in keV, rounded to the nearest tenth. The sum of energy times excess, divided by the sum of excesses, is 538.8 keV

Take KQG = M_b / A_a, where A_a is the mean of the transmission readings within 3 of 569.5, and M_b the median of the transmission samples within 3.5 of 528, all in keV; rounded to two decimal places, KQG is 0.96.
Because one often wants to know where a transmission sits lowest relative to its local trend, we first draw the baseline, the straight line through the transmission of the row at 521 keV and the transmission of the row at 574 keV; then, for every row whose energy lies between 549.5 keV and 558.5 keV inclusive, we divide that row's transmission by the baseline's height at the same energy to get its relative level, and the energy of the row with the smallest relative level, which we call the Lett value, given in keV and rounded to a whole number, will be 551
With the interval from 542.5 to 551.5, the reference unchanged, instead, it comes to 547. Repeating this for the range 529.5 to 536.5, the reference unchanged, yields 530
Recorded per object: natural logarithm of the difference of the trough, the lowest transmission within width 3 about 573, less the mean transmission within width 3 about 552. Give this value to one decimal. 3.1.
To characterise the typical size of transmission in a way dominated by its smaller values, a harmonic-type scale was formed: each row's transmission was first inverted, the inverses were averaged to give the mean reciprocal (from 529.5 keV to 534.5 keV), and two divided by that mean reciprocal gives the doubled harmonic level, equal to 247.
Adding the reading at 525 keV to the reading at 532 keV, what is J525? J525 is 245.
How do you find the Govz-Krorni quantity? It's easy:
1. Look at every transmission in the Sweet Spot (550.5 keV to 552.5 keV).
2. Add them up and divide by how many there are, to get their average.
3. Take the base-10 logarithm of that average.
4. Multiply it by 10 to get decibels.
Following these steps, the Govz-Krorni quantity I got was 20.3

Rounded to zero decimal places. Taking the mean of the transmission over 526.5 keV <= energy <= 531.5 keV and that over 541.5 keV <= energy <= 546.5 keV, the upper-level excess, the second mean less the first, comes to -8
